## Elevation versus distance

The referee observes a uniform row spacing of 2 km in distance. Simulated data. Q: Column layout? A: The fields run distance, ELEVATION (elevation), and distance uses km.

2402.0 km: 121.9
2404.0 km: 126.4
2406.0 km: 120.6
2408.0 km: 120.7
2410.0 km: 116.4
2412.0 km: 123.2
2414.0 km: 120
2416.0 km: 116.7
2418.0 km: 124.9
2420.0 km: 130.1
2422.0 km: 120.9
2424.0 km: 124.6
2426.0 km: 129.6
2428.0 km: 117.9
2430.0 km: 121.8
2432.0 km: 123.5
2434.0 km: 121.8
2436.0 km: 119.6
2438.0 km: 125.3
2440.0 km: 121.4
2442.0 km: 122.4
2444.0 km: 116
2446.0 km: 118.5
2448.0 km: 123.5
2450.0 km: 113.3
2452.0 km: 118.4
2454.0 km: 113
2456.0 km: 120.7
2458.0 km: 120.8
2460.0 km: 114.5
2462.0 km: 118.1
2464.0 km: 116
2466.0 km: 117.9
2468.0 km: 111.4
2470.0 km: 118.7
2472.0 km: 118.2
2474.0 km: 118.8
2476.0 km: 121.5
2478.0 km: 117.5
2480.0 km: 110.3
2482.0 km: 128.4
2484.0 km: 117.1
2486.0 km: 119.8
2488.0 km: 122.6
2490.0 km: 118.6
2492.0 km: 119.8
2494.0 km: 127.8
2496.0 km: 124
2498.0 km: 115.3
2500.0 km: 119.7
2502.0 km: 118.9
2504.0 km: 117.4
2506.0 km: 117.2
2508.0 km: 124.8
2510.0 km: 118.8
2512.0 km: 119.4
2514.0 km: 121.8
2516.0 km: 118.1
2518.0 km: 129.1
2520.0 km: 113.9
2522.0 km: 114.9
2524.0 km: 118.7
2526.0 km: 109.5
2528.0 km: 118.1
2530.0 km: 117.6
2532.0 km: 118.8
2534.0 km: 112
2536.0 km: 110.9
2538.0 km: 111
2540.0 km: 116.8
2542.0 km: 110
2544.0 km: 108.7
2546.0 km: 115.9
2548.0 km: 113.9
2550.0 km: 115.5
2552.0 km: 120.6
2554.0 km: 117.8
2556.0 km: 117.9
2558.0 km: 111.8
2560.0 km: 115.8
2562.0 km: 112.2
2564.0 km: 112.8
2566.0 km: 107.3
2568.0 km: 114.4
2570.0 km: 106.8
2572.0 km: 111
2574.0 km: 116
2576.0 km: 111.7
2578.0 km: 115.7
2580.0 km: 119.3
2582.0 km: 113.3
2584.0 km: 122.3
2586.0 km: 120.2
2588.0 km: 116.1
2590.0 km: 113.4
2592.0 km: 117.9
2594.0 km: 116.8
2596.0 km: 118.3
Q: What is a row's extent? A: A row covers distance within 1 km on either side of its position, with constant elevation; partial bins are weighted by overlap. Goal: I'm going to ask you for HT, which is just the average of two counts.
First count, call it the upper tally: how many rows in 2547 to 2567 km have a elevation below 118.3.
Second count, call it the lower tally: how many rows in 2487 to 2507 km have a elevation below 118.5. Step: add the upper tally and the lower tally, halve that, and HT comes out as 6.0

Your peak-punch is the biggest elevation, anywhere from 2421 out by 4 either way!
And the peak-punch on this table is 130.1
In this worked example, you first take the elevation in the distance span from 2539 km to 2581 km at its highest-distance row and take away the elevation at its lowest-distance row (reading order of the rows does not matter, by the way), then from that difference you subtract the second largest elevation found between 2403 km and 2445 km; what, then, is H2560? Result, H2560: -127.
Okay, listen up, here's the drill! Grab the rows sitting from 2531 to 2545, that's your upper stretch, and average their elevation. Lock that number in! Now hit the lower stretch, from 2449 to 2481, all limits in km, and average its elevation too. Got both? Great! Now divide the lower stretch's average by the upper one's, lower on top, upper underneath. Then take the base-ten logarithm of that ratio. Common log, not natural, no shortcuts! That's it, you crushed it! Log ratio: 0.016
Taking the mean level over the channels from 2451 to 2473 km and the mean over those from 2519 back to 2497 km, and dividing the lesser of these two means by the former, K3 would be 1.00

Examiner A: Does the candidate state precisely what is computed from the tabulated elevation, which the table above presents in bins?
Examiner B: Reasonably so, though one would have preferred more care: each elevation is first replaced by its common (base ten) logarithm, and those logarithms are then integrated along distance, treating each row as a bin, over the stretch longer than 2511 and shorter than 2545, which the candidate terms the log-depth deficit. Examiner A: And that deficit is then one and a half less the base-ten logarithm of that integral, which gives -0.3461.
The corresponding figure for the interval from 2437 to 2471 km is -0.3480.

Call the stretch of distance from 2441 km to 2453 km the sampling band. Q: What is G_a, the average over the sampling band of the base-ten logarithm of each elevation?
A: 2.07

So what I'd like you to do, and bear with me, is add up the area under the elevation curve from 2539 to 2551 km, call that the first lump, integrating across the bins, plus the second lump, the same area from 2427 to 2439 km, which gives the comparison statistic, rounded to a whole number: 2821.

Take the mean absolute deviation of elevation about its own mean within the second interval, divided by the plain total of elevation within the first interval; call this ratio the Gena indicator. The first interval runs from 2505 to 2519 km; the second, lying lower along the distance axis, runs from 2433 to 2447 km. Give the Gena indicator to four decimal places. 0.0027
